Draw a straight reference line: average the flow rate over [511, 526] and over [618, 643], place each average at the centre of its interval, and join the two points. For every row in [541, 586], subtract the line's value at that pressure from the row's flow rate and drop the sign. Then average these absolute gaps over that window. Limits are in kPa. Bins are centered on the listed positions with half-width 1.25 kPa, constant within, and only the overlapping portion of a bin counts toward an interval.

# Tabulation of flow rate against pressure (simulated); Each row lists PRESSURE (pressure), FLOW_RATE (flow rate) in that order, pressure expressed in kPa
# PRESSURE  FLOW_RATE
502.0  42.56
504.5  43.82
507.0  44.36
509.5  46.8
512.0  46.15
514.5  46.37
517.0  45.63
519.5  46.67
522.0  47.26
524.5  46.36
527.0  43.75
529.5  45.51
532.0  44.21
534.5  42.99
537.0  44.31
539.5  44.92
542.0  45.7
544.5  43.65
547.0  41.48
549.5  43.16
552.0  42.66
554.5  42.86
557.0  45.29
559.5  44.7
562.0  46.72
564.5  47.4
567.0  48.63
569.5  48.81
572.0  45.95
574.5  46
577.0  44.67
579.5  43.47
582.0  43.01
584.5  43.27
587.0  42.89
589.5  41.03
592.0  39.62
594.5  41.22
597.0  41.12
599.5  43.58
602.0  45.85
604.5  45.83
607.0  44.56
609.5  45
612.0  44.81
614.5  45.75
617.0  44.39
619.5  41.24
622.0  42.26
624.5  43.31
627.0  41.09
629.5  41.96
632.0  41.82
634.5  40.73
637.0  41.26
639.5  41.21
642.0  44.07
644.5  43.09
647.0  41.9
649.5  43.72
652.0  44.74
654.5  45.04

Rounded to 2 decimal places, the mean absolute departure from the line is 1.79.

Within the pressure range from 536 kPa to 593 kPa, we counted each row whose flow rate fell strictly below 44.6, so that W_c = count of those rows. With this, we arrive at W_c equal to 12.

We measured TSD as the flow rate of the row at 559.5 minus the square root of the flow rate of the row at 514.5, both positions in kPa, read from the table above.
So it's 37.9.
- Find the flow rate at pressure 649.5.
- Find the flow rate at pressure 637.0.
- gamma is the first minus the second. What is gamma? 2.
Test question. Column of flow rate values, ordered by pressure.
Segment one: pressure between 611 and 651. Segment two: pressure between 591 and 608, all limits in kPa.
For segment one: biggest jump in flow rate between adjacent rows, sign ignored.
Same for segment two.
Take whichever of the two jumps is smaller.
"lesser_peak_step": 2.46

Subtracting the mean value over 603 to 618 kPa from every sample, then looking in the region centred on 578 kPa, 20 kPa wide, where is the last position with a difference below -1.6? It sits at 587.0 kPa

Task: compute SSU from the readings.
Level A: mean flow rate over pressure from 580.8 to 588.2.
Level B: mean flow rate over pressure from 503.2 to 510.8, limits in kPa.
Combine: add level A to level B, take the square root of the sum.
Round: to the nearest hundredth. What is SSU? 9.38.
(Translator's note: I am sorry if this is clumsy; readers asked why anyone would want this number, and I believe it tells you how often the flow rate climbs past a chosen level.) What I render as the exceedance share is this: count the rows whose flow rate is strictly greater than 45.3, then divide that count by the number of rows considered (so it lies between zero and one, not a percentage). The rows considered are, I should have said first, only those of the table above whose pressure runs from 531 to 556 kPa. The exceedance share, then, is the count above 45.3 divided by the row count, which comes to 0.10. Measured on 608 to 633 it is 0.10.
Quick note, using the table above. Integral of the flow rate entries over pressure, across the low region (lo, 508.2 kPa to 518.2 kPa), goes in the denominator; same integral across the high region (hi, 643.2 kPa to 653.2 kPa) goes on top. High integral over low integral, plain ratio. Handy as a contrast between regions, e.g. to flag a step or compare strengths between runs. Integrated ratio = 0.94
